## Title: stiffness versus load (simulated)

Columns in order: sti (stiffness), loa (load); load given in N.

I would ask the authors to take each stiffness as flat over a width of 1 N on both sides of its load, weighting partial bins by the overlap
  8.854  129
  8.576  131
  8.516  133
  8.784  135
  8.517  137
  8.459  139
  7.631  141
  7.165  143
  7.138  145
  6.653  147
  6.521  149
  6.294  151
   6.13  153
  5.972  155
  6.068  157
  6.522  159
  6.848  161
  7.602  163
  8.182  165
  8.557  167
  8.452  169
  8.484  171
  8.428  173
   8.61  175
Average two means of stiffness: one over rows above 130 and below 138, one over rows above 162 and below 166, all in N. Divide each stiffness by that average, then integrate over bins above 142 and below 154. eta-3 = 9.7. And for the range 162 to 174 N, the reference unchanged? 12.1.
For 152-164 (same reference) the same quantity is 9.5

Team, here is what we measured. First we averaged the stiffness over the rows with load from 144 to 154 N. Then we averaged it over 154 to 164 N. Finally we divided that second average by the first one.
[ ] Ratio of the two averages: 1.01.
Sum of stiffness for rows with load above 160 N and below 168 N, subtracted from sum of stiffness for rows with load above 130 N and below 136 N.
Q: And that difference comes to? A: -5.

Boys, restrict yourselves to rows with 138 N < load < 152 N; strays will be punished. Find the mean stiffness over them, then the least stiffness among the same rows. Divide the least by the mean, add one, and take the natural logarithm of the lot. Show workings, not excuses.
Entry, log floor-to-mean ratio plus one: 0.63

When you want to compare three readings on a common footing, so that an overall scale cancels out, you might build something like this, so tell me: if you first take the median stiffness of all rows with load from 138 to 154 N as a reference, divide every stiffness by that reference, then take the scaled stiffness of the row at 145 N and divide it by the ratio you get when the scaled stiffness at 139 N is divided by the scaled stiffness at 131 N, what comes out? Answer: 1.05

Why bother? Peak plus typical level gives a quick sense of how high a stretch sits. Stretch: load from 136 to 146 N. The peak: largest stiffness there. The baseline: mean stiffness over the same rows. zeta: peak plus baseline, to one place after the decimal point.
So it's 16.3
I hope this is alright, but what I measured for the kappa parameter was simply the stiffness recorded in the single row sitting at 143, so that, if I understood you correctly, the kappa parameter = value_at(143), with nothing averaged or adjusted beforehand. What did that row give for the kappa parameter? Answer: 7.165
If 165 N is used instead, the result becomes 8.182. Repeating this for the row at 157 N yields 6.068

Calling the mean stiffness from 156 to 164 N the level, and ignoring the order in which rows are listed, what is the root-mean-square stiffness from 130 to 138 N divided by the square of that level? 0.19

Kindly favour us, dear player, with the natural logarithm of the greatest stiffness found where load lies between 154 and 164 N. 2.03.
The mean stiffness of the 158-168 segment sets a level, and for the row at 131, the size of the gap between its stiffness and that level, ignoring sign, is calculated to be 1.03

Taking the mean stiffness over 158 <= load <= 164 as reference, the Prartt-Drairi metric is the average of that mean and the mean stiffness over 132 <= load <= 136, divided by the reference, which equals 1.12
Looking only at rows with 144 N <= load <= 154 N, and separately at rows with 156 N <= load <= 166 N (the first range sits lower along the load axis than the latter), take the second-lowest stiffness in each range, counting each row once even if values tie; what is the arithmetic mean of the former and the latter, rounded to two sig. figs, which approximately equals 6.4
